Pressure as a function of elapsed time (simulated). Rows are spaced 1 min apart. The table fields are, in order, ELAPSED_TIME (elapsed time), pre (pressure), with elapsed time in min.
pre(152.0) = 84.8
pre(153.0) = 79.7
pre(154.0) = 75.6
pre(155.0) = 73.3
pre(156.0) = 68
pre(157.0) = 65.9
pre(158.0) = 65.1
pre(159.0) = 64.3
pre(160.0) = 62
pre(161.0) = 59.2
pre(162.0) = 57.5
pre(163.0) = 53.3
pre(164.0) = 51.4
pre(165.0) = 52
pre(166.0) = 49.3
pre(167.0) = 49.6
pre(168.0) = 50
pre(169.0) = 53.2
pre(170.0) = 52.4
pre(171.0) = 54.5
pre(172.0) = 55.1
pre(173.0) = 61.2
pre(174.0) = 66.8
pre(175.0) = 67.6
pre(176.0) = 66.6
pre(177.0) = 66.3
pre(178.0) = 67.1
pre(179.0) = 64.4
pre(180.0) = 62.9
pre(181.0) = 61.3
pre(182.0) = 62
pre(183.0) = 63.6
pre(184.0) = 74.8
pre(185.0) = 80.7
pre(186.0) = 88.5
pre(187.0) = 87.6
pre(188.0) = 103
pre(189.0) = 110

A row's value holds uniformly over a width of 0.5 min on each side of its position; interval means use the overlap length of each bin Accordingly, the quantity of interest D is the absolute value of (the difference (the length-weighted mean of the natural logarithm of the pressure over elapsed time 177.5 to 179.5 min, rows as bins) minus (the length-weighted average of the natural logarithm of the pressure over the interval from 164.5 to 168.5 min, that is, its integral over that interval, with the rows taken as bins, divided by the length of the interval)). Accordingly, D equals 0.269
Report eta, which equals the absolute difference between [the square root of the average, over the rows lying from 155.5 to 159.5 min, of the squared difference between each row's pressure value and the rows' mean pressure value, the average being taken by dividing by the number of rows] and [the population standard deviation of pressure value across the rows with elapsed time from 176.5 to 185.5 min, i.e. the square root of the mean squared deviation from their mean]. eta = 5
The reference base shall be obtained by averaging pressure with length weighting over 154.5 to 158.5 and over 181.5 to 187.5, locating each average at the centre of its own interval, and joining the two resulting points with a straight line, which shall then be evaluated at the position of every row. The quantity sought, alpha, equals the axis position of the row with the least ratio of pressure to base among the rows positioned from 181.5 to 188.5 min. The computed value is 182.0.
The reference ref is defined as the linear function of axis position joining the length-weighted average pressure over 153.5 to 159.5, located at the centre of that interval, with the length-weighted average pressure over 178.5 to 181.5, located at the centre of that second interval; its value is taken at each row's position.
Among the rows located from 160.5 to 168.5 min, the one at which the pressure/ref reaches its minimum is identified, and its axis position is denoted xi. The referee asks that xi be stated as 166.0 min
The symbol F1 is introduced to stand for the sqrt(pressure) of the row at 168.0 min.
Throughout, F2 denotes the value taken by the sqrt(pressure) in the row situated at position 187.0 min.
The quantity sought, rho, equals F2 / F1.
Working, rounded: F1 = 7.1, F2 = 9.4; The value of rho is 1.32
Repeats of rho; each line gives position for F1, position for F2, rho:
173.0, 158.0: 1.03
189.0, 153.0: 0.85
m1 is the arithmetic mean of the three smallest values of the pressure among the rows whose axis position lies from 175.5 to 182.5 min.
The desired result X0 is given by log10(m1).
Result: 1.79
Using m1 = 62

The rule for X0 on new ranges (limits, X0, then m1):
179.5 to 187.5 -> 1.79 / 62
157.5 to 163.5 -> 1.75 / 57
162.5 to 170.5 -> 1.70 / 50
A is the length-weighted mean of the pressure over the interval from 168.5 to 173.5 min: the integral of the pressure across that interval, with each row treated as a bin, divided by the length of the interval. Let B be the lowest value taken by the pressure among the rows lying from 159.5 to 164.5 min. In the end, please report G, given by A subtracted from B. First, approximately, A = 55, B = 51.4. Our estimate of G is -4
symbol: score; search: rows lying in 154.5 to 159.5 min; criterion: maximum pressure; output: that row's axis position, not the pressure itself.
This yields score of 155.0 min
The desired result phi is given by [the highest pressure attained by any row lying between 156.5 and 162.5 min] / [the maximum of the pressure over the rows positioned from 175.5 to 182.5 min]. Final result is 0.98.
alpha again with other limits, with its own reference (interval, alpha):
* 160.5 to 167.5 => 166.0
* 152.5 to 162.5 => 162.0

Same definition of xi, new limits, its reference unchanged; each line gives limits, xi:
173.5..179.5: 179.0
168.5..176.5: 170.0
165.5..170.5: 166.0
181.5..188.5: 182.0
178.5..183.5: 181.0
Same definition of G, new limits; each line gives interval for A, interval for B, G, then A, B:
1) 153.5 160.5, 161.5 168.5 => -18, 68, 49.3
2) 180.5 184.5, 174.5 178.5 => 1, 65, 66.3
